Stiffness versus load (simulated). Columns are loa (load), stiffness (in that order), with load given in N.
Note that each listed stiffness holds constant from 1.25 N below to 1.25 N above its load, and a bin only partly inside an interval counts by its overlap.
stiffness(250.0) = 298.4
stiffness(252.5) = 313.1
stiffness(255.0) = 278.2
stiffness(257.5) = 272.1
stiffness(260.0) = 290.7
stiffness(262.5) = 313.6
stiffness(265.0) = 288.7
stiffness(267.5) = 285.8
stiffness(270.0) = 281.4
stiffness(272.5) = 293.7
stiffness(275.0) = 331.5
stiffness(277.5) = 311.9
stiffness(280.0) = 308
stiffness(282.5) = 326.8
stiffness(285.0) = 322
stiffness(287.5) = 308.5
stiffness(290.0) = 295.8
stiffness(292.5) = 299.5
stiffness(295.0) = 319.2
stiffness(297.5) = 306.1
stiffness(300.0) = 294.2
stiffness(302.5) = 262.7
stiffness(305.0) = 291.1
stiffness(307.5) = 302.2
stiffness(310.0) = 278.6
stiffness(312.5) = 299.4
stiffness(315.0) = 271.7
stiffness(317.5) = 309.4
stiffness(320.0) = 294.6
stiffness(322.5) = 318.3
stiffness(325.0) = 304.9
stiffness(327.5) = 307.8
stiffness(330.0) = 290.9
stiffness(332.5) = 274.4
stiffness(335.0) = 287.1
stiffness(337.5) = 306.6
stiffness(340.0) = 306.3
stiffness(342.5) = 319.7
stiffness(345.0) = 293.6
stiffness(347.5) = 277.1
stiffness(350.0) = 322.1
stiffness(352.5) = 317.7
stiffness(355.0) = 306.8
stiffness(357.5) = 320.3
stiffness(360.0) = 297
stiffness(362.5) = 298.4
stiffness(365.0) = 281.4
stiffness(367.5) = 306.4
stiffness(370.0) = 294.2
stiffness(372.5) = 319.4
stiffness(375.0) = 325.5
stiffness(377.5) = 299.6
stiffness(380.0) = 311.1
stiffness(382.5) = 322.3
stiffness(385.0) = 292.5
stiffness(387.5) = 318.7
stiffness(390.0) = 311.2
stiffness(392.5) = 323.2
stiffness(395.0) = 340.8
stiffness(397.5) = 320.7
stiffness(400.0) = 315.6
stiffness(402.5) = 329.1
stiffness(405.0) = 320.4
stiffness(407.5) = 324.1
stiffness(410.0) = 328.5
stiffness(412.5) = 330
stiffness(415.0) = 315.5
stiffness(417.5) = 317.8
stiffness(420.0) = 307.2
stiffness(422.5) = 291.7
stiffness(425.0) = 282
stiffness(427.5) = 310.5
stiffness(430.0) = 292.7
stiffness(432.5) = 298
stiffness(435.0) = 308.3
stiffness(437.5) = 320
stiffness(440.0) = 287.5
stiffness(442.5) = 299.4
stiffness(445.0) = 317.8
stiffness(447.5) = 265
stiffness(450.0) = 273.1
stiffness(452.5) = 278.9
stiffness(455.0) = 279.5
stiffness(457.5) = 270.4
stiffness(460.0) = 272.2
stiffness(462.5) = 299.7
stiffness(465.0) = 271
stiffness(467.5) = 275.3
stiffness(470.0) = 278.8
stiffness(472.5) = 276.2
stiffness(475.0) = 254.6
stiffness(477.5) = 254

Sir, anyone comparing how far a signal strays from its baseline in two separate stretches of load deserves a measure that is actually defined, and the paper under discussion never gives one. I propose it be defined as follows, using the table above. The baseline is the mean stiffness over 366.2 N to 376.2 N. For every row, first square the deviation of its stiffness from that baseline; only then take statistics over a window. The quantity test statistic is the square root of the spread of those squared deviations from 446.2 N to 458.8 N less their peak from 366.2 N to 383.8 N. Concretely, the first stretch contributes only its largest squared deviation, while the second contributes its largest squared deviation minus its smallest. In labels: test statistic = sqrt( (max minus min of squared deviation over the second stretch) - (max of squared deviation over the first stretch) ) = 29.0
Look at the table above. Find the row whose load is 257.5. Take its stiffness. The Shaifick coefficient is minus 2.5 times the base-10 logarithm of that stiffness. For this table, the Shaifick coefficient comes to -6.09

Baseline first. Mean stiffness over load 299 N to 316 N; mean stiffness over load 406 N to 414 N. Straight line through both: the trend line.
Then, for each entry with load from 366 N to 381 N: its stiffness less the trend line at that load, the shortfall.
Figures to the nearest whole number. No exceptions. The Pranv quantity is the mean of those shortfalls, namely -3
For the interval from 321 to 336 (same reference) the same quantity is 3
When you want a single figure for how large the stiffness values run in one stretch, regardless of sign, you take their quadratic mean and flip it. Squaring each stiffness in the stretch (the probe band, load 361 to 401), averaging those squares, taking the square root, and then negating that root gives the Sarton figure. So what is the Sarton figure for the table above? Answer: -312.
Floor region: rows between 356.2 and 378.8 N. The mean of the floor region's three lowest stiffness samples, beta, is 291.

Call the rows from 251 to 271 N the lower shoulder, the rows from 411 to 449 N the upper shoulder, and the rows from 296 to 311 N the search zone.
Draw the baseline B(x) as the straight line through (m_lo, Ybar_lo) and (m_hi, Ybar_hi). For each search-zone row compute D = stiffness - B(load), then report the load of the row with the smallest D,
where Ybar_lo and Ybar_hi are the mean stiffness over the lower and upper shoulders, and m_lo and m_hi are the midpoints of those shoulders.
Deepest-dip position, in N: 302.5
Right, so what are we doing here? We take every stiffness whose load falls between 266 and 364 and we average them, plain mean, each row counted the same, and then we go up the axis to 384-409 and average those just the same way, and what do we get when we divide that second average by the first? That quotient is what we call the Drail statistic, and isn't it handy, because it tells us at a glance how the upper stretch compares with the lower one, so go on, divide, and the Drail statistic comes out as 1.06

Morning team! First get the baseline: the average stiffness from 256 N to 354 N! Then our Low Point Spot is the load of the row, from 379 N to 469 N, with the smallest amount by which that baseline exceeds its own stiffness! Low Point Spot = 395.0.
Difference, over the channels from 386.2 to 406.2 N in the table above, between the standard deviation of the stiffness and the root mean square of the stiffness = -314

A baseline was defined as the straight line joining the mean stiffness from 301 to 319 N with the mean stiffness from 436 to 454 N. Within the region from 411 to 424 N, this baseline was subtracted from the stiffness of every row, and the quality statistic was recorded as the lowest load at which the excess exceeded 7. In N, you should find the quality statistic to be 412.5 N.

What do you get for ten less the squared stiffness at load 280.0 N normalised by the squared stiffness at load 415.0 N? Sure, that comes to 9.05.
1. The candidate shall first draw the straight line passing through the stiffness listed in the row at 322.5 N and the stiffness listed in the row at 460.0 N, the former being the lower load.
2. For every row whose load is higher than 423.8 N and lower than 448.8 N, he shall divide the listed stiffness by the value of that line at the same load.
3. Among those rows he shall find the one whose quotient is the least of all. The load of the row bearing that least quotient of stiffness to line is 447.5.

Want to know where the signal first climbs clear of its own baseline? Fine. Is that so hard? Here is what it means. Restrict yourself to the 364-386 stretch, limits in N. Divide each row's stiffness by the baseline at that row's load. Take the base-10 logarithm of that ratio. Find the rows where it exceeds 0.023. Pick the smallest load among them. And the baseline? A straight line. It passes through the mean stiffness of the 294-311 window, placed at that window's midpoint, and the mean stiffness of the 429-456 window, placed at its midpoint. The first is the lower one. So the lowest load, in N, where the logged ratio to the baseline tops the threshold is 372.5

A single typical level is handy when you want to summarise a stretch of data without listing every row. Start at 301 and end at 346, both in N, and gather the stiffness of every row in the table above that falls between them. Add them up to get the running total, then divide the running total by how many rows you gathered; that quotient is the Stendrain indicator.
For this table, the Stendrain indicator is 296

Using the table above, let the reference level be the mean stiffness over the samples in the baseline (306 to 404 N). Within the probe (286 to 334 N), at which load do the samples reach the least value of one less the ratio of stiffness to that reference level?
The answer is 295.0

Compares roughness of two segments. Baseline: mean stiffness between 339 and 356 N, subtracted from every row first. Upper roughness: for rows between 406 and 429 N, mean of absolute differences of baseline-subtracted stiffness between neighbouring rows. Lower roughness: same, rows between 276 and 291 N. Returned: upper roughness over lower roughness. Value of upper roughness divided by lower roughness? 1.01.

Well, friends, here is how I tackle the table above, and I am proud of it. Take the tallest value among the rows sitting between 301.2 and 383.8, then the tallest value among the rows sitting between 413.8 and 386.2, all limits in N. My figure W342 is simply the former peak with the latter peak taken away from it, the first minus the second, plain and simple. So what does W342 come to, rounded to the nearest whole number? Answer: -15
